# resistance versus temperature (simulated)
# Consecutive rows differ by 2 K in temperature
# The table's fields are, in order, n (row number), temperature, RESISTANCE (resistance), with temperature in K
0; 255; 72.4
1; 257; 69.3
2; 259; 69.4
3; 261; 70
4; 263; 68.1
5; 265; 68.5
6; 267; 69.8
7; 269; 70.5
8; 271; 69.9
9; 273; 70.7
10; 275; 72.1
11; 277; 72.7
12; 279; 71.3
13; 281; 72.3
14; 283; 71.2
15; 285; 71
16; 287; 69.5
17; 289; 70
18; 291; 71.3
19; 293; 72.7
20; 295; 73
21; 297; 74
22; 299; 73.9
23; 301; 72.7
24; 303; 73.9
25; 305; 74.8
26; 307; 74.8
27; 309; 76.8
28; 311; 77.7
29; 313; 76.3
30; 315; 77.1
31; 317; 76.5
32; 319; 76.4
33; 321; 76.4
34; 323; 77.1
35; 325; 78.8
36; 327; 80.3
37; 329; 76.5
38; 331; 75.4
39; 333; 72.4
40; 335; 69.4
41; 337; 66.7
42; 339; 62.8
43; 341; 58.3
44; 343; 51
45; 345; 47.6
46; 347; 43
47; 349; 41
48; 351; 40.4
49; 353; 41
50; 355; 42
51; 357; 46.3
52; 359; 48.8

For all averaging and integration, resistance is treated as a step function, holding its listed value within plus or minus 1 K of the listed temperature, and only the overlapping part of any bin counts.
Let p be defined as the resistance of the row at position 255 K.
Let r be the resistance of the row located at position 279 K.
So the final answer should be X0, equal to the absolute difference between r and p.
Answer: 1.1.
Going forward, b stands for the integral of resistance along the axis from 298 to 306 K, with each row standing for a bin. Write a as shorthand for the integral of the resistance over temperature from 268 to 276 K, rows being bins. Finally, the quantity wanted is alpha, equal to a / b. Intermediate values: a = 566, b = 591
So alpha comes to 0.96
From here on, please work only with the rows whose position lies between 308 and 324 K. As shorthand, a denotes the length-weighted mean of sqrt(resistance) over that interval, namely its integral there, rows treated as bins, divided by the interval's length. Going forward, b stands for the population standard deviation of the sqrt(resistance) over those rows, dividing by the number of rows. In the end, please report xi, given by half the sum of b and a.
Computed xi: 4.39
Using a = 8.76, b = 0.026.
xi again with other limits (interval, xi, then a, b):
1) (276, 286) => 4.25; 8.47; 0.040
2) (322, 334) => 4.45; 8.76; 0.144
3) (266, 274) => 4.20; 8.38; 0.023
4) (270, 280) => 4.25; 8.45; 0.059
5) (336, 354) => 3.86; 7.05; 0.662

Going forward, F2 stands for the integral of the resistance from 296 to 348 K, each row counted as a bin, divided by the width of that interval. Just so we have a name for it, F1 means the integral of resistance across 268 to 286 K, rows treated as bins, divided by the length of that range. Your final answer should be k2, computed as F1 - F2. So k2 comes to 0.5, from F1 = 71.3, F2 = 70.8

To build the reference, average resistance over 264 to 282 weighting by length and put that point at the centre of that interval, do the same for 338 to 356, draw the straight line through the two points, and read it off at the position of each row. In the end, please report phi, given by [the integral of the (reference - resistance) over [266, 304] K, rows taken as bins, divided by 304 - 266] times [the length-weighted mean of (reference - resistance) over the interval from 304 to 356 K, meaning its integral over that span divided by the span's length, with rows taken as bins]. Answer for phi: 60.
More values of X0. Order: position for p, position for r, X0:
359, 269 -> 21.7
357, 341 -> 12.0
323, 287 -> 7.6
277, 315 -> 4.4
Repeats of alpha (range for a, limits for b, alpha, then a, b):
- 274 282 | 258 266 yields 1.04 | 577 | 552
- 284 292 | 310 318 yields 0.92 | 564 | 615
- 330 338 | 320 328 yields 0.91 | 568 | 625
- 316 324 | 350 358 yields 1.81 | 613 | 339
